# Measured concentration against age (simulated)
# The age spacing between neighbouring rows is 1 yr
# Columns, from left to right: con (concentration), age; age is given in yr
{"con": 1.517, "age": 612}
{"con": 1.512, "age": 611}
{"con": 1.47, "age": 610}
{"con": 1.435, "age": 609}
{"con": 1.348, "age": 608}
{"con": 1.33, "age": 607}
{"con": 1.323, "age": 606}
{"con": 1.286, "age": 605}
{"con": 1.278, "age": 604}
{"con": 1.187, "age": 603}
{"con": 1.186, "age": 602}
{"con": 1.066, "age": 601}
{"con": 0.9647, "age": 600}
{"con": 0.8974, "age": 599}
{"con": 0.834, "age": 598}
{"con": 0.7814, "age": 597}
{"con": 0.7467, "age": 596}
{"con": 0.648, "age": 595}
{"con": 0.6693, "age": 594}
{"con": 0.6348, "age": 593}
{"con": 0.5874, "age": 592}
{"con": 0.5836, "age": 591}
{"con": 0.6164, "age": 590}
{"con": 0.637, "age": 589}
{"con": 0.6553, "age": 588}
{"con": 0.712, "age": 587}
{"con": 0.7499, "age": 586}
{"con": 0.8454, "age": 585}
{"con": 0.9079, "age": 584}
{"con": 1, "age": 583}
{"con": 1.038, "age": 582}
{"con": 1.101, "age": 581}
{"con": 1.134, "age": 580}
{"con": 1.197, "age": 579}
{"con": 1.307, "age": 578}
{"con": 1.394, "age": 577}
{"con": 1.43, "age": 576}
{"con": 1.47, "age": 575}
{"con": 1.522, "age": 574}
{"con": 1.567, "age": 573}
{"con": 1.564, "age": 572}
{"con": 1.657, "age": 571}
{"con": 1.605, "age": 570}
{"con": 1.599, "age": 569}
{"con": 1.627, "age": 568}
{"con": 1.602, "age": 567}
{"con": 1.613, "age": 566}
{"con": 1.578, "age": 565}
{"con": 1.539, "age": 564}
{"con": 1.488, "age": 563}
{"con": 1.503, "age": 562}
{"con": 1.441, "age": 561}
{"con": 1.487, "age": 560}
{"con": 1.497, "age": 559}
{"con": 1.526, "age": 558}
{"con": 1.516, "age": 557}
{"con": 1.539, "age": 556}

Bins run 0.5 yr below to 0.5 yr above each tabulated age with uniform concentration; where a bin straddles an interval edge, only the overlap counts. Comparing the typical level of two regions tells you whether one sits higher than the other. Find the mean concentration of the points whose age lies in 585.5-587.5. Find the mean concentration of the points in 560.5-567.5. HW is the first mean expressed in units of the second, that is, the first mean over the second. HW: 0.48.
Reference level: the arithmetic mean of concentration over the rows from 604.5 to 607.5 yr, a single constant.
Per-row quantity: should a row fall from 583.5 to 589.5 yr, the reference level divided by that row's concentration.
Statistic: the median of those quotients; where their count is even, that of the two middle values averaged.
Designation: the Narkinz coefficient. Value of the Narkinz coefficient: 1.80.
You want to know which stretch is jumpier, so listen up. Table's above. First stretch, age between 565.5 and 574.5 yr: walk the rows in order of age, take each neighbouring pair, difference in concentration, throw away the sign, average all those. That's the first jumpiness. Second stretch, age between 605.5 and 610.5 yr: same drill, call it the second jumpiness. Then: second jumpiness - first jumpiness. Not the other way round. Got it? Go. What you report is 0.004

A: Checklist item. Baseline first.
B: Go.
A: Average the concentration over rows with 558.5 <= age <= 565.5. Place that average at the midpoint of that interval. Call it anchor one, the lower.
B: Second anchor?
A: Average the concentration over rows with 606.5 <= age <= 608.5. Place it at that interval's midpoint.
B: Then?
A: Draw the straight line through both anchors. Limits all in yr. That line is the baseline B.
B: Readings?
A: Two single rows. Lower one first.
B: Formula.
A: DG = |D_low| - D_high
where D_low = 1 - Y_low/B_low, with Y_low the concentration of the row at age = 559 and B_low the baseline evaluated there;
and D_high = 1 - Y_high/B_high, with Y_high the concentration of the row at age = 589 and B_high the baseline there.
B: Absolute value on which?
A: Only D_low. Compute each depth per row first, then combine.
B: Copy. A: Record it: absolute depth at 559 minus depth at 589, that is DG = -0.5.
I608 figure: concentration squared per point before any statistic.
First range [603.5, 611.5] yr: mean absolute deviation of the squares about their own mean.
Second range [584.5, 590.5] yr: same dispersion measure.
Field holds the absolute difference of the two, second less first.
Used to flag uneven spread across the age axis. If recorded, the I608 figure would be 0.11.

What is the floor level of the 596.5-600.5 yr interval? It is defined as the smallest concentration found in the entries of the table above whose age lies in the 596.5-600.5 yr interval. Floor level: 0.7814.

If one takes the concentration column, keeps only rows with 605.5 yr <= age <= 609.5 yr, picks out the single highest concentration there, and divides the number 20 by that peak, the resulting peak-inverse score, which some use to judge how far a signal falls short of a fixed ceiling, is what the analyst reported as 13.9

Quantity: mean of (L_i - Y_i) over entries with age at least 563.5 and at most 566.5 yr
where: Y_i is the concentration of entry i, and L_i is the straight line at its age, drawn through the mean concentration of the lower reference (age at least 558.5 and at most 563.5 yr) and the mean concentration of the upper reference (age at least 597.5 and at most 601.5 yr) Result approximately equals -0.15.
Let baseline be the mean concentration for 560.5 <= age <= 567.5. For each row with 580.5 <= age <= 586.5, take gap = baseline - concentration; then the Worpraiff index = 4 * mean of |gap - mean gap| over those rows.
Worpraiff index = 0.4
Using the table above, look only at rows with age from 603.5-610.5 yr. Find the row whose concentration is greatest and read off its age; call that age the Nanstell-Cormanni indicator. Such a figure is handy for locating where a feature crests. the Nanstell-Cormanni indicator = 610 yr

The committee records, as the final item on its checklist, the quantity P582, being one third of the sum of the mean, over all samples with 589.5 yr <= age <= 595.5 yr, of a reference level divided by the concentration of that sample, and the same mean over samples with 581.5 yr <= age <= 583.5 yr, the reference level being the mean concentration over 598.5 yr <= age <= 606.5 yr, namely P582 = 0.99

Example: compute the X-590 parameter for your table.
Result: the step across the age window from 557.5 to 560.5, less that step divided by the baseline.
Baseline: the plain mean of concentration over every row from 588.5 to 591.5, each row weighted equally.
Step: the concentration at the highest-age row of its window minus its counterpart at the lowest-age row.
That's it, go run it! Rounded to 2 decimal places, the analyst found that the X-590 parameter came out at 0.02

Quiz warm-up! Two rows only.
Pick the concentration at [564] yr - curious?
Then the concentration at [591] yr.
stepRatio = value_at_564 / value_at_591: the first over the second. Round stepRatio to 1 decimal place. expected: 2.6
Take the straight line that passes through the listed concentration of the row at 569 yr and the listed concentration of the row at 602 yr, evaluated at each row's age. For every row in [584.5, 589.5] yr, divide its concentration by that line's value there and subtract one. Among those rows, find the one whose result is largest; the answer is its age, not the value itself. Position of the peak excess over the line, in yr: 585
